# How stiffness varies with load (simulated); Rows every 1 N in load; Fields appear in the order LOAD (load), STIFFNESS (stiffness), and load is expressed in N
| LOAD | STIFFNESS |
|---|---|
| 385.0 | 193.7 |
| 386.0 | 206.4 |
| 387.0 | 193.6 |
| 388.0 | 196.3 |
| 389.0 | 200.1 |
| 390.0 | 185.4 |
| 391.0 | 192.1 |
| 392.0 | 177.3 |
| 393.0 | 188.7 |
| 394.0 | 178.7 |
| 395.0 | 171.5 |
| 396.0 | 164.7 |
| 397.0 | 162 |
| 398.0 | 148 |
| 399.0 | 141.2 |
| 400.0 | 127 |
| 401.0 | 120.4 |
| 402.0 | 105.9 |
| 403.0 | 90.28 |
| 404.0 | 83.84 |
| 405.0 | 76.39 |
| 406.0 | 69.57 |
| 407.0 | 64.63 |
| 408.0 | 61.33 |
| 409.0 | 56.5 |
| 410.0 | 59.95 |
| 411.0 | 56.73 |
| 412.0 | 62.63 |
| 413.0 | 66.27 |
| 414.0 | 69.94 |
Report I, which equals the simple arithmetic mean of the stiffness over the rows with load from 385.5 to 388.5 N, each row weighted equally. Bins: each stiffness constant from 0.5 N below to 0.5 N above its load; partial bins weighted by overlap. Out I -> 199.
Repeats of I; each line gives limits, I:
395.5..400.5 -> 149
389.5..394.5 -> 184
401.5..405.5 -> 89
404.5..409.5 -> 66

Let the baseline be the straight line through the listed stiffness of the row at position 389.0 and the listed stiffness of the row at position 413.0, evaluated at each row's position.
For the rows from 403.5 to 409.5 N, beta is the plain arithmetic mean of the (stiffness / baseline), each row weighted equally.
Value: 0.67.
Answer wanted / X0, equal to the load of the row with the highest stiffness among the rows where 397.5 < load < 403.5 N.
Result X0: 398.0 N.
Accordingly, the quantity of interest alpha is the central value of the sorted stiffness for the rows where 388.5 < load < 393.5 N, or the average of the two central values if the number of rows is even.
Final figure 189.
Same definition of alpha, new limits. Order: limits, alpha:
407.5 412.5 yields 60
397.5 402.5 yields 127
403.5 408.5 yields 70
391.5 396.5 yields 177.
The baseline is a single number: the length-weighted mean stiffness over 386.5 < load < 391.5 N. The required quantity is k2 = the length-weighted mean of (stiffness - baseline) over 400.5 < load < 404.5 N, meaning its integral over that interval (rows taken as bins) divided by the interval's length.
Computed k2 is -93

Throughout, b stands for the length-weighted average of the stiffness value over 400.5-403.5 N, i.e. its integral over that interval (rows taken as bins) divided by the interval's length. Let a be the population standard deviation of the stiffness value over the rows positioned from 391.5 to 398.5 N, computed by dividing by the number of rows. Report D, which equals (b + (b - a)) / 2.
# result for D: 99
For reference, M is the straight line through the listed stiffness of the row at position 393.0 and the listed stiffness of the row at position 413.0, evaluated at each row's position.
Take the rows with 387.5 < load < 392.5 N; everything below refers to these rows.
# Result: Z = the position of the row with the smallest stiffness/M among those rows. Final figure 388.0 N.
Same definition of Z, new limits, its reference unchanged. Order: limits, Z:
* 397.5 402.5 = 402.0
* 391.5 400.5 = 400.0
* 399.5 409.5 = 409.0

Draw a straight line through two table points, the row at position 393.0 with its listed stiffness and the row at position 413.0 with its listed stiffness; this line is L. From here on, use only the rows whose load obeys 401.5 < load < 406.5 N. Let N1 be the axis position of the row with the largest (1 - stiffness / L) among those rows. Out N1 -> 406.0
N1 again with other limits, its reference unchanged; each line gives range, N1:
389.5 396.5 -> 390.0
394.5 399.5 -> 399.0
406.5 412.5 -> 409.0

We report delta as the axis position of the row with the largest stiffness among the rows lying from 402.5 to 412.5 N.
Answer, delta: 403.0 N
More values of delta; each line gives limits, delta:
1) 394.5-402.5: 395.0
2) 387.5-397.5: 389.0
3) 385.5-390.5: 386.0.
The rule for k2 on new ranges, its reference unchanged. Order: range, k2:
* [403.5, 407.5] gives -120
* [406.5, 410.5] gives -133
